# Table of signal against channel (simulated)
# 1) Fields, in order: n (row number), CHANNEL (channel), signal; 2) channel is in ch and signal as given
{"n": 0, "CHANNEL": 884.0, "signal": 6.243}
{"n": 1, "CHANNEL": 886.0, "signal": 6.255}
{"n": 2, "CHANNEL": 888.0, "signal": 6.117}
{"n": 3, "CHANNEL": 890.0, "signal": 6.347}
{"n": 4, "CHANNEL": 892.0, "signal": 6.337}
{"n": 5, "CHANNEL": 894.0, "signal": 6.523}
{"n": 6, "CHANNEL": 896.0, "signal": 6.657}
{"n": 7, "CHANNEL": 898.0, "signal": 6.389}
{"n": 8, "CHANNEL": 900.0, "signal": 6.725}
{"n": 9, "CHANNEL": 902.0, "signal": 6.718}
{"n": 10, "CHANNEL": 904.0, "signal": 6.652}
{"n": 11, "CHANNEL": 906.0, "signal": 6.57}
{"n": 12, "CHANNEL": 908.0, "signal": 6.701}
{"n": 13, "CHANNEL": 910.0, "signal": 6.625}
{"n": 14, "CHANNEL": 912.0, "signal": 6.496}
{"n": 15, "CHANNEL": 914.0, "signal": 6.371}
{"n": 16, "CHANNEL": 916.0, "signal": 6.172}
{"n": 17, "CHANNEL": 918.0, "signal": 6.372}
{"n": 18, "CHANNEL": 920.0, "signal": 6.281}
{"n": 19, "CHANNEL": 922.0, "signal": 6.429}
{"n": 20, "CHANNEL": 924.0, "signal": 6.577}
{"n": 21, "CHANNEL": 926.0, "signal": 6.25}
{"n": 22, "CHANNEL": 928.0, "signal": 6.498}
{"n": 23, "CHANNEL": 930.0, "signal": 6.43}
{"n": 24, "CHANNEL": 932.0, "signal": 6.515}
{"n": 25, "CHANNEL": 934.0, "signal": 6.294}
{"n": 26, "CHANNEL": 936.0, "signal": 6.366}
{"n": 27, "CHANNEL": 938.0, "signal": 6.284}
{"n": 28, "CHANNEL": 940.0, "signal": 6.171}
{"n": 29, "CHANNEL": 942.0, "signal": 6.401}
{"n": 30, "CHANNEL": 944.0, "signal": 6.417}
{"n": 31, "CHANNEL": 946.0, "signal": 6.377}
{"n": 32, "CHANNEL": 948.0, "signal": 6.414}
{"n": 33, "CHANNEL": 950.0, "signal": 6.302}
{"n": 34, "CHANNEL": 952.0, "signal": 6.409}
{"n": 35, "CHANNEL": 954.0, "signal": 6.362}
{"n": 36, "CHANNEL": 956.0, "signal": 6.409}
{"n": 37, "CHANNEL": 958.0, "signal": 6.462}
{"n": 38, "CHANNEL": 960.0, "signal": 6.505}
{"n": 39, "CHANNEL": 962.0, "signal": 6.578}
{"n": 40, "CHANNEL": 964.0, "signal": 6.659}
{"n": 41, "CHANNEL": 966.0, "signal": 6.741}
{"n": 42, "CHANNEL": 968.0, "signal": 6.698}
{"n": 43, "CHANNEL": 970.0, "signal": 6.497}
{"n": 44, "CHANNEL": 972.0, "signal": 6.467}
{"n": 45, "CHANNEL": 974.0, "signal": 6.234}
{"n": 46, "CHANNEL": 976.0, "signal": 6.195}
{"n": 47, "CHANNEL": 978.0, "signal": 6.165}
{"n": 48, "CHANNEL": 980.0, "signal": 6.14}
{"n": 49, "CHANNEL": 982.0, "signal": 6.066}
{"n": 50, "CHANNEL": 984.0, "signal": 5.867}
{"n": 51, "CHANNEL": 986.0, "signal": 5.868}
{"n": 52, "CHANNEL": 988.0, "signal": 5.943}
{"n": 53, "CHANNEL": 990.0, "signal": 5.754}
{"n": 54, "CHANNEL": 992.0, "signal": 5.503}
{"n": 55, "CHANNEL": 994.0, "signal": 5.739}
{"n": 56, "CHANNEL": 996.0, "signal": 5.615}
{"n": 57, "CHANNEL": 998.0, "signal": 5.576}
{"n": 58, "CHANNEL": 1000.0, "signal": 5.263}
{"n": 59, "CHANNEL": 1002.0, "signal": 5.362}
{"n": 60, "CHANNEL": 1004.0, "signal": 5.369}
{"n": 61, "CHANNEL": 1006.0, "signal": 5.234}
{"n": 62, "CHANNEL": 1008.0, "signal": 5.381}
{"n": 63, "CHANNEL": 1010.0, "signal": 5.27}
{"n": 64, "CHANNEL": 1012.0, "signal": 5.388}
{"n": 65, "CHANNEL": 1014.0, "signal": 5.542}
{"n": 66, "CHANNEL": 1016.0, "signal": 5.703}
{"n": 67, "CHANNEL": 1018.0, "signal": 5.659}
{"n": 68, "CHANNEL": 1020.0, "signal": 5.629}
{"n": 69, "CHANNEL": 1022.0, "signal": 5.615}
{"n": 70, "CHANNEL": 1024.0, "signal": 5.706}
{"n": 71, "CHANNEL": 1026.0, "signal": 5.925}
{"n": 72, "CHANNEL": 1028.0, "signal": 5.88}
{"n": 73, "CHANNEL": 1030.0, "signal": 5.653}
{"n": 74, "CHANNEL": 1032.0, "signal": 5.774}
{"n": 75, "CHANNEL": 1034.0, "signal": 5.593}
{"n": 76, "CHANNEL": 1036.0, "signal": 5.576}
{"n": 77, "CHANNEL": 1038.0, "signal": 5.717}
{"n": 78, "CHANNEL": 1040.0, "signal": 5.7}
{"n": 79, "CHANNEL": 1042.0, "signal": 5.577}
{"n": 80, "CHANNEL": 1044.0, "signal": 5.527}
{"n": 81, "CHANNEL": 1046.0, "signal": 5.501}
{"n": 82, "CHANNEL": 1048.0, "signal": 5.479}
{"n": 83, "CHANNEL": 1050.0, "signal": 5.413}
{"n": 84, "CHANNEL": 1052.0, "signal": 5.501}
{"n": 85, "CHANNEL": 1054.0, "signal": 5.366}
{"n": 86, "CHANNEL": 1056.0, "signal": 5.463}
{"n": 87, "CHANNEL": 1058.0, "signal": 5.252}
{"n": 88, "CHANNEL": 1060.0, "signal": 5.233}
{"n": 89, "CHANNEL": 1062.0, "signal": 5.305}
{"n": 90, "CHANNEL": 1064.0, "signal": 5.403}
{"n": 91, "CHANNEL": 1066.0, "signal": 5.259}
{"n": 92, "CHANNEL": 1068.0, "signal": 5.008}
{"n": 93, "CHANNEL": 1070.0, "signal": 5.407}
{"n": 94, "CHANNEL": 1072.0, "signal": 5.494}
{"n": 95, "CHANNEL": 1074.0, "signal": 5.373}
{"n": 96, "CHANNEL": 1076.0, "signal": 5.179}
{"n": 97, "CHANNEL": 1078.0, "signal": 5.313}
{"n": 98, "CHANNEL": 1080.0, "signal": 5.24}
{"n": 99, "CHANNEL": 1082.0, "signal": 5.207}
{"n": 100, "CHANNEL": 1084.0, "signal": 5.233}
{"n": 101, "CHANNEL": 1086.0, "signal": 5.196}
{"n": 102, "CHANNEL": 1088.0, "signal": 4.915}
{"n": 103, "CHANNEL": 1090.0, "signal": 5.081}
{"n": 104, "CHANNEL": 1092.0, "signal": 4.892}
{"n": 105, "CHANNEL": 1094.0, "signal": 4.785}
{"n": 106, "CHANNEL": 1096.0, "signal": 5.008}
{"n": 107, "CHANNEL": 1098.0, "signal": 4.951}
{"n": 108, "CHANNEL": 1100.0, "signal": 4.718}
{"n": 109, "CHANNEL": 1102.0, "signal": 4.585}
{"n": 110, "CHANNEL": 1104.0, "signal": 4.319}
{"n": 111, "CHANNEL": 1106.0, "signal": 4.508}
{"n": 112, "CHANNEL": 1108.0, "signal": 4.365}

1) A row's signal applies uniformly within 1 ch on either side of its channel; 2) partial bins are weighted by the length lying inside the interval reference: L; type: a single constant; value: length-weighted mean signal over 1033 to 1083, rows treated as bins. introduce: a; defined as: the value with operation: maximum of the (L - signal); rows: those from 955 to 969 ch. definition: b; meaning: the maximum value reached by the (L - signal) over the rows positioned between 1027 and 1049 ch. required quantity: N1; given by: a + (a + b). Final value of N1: -2.09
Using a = -1.0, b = -0.1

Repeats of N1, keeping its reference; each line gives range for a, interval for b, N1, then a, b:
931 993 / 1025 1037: -0.37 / -0.1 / -0.2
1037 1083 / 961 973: -0.27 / 0.4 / -1.1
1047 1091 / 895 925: 0.21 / 0.5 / -0.8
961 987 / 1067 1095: -0.31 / -0.5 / 0.6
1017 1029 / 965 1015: -0.25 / -0.2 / 0.2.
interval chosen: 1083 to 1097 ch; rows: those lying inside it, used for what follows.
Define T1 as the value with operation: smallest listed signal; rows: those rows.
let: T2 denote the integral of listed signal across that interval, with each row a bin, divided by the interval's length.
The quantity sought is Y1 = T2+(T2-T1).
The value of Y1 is 5.2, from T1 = 4.785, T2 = 5.0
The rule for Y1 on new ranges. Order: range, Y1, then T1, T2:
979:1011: 6.0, 5.234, 5.6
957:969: 6.8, 6.462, 6.6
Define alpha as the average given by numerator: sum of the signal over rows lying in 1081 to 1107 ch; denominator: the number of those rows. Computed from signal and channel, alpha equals 4.9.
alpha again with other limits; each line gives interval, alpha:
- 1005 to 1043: 5.6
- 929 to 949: 6.4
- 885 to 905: 6.5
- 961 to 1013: 5.9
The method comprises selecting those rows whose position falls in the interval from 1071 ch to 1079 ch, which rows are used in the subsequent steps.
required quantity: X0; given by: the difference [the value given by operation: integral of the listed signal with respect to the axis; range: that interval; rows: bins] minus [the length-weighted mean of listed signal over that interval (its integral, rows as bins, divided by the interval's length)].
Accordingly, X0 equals 37.4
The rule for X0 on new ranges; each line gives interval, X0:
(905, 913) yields 46.2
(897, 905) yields 46.3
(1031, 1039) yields 39.7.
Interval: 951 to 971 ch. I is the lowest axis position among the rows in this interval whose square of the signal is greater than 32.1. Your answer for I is 952.0 ch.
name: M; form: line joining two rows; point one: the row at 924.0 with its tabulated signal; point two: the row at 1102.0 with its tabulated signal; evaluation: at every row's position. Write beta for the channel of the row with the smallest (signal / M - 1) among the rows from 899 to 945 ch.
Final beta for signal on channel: 916.0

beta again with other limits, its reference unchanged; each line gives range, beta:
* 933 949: 940.0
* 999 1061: 1000.0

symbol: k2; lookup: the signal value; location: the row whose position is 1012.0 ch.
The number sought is 5.388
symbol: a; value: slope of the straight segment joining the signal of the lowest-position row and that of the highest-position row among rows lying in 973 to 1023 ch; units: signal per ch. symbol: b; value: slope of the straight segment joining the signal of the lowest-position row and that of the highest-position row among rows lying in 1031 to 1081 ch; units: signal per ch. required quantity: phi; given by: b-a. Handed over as 0.002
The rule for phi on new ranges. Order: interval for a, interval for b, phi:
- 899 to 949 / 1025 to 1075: -0.005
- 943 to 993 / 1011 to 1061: 0.016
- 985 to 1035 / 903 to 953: 0.001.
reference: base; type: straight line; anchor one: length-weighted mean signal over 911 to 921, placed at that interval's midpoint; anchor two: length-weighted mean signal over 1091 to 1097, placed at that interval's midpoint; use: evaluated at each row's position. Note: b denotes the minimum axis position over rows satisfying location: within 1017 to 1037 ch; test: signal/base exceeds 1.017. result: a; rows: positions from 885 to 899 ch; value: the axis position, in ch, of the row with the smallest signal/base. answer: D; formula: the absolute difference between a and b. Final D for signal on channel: 130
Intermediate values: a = 888.0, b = 1018.0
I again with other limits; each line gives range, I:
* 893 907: 894.0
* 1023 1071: 1024.0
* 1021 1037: 1024.0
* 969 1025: 970.0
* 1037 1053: 1038.0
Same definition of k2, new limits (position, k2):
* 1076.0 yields 5.179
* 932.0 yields 6.515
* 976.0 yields 6.195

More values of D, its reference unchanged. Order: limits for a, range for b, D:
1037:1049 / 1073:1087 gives 26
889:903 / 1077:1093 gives 188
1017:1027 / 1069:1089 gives 50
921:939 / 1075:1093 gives 150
